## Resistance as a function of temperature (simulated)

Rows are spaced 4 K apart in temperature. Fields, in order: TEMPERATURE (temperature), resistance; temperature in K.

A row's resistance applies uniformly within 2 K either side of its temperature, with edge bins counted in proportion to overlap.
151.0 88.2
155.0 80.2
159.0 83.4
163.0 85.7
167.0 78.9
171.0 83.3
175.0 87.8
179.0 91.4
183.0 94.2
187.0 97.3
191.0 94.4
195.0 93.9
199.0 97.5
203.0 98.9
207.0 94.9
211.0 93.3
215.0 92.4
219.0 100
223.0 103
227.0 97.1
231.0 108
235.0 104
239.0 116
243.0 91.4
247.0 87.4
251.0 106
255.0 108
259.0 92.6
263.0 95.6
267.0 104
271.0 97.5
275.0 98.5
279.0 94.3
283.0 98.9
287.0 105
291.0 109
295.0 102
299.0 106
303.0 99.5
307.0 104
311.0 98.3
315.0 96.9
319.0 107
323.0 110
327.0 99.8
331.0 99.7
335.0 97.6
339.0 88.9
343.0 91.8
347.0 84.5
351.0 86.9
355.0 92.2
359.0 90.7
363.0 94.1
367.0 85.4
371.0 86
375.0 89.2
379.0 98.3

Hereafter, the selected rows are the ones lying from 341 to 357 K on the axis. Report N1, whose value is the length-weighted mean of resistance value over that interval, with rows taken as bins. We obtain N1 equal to 89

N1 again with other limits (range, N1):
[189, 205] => 96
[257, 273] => 97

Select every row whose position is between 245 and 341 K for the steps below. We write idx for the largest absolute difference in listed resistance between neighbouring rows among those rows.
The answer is 18.6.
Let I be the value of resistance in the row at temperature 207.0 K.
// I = 94.9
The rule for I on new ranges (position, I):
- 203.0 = 98.9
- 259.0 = 92.6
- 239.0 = 116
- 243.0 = 91.4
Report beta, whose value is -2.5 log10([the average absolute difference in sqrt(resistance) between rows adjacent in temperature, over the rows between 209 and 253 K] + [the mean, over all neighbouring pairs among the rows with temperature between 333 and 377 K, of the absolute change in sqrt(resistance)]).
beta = 0.41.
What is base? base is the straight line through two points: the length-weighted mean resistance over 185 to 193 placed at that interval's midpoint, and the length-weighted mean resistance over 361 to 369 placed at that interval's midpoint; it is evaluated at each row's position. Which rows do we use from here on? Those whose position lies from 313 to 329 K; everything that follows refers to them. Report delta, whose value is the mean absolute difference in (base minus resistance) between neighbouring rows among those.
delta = 8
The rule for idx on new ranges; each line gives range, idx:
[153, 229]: 7.6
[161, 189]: 6.8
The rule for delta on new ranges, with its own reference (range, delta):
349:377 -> 4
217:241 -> 7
